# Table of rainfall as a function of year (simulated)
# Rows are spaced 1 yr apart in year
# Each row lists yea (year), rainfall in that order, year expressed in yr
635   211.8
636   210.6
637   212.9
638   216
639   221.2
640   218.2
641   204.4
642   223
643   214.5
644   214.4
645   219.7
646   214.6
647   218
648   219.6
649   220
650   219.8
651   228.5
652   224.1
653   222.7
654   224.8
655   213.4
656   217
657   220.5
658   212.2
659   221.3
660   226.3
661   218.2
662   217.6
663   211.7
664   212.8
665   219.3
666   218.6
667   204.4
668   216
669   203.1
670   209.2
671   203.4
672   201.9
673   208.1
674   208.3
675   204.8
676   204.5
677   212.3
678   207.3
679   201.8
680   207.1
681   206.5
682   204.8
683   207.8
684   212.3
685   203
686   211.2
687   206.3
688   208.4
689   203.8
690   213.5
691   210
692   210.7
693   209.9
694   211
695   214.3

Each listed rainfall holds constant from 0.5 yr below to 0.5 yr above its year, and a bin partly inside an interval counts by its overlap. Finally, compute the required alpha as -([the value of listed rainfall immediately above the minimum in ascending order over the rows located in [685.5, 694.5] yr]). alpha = -206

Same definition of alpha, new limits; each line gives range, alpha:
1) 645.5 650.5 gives -218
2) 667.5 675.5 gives -203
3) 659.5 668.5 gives -212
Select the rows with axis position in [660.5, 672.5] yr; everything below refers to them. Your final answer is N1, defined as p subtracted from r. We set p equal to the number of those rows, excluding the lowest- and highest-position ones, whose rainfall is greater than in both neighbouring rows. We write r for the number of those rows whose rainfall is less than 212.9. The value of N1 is 4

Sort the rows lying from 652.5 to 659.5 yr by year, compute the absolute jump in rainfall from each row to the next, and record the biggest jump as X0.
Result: 11.4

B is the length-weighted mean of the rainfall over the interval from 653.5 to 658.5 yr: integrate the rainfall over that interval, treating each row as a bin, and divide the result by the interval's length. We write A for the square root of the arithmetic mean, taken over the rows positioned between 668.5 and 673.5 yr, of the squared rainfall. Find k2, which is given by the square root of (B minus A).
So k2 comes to 3.5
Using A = 205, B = 218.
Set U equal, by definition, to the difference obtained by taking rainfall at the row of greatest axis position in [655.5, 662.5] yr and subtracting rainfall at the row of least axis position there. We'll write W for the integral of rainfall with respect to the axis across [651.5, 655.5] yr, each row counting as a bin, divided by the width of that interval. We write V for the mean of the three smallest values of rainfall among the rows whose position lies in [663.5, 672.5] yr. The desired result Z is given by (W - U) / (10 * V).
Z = 0.109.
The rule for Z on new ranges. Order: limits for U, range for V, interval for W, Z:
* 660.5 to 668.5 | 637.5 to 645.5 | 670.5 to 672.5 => 0.097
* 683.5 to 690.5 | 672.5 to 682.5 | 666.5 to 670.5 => 0.102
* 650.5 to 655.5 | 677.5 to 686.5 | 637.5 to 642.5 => 0.114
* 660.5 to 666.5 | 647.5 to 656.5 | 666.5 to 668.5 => 0.097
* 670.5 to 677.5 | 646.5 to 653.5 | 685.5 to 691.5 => 0.091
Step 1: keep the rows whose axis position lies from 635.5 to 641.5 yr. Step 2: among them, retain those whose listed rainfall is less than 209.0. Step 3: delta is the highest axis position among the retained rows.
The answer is 641 yr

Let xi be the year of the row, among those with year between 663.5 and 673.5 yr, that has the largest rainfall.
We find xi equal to 665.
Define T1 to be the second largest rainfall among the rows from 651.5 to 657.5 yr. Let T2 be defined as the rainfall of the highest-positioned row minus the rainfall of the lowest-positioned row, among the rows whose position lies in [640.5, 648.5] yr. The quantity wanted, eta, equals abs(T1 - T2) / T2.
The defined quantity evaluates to 14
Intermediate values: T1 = 224.1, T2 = 15.2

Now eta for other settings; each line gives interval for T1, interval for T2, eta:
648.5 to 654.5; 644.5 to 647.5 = -133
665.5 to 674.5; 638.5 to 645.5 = -145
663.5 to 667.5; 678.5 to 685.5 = 181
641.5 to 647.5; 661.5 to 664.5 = -47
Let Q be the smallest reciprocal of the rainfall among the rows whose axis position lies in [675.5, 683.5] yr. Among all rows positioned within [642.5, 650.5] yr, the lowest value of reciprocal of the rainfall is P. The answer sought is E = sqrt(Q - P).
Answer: 0.0128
